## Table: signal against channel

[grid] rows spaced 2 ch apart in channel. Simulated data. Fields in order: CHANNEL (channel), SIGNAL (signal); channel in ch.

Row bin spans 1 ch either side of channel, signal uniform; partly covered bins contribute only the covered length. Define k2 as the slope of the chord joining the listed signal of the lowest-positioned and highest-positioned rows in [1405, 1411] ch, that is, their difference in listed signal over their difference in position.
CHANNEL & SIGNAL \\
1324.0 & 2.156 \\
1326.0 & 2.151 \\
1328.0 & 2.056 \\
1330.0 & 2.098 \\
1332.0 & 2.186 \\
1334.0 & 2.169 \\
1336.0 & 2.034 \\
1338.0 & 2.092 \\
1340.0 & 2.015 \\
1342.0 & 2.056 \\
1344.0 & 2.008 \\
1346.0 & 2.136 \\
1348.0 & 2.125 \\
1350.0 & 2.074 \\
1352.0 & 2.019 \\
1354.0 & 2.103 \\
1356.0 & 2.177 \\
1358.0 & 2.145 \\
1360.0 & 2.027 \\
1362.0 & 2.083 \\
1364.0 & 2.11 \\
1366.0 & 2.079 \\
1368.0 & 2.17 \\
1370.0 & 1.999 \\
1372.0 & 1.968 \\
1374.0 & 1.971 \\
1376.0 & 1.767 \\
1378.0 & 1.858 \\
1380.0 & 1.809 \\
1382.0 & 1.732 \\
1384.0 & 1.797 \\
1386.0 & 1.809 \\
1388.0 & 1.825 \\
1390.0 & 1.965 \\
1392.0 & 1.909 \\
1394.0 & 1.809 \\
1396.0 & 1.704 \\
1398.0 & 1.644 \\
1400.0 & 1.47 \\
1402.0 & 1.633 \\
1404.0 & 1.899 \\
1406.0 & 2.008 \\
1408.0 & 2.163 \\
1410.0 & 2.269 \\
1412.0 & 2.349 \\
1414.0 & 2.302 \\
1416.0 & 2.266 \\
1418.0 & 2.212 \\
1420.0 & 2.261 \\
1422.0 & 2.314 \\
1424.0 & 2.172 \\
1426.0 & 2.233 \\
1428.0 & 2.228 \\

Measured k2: 0.065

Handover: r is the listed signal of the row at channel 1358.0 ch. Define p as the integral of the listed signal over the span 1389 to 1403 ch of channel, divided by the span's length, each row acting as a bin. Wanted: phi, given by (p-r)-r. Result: -2.56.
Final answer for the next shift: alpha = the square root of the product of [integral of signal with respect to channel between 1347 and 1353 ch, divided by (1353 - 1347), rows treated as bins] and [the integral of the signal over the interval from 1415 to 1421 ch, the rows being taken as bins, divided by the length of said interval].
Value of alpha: 2.16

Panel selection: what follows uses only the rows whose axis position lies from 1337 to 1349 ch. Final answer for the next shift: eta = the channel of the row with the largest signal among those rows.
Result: 1346.0 ch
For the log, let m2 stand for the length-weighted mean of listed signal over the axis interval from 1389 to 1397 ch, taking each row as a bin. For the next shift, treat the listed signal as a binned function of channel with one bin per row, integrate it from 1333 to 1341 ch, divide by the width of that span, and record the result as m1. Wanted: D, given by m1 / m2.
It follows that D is 1.12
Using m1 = 2.08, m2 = 1.85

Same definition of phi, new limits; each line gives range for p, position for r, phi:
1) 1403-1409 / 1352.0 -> -2.01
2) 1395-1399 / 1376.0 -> -1.86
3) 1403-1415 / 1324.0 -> -2.15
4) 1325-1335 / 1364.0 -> -2.09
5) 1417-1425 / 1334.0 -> -2.10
